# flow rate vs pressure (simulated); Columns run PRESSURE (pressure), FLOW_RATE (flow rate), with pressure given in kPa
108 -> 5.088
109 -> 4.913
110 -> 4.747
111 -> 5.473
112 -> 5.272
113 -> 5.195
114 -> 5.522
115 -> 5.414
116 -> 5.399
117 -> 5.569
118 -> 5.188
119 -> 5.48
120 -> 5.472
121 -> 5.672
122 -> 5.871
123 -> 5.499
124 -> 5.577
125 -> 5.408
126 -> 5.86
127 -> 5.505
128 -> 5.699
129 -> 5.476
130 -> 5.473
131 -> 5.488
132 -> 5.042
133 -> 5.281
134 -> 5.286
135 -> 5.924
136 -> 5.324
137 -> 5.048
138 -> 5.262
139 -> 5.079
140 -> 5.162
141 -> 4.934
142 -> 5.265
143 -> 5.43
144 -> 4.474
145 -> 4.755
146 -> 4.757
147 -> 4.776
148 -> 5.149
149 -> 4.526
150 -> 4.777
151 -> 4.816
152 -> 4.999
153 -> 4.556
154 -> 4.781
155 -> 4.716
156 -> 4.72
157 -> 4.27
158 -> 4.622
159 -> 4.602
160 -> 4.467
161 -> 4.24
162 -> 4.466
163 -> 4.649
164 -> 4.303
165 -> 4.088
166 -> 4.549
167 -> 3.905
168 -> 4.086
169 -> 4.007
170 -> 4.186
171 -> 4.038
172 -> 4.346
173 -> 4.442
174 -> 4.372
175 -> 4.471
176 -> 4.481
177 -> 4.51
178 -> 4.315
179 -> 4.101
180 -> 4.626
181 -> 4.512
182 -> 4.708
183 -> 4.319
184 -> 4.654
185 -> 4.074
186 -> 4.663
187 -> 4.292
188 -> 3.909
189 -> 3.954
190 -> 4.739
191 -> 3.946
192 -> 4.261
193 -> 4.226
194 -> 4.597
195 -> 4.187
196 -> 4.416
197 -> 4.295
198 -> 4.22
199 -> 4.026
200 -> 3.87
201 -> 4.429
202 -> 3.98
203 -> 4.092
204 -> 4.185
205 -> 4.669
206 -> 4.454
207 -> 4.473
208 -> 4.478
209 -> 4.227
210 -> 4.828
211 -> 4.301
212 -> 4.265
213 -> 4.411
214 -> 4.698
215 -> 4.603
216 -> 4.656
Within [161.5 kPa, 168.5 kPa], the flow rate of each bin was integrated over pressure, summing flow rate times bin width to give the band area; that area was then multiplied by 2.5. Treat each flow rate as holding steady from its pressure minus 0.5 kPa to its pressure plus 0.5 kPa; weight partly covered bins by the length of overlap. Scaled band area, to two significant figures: 75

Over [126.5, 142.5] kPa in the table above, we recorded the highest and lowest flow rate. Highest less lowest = 0.99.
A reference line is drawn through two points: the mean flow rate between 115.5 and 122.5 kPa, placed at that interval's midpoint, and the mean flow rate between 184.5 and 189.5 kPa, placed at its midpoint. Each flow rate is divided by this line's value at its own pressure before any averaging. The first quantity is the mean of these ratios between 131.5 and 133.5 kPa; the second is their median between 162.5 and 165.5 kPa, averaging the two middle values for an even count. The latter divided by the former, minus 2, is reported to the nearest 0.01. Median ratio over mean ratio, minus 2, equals -1.05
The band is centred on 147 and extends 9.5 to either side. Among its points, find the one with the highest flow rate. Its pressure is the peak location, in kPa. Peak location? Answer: 143 kPa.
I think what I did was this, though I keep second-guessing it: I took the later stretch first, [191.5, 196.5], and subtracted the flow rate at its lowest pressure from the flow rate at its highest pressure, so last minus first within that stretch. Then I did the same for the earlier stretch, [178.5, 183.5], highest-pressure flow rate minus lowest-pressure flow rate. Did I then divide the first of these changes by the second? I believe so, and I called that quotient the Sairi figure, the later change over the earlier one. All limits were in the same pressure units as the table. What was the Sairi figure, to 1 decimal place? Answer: 0.7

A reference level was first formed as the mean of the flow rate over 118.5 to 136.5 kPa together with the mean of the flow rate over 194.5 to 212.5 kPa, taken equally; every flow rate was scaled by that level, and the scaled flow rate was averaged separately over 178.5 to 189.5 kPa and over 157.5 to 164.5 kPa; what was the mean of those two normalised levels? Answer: 0.899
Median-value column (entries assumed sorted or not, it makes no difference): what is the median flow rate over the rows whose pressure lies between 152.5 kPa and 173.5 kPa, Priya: 4.44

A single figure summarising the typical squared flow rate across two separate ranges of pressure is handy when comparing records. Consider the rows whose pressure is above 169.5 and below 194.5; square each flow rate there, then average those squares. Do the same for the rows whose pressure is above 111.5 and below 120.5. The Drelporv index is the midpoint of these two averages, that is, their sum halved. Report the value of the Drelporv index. 24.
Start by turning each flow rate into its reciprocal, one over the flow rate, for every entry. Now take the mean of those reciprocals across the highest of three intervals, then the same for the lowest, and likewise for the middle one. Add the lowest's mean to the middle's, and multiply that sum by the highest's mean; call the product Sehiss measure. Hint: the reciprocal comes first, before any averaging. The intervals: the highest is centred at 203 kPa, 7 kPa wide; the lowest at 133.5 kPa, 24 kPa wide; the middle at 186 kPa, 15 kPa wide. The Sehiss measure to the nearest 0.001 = 0.099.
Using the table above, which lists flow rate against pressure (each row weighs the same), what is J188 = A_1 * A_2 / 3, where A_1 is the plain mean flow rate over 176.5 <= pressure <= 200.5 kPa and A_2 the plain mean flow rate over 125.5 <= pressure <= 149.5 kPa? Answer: 7.5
